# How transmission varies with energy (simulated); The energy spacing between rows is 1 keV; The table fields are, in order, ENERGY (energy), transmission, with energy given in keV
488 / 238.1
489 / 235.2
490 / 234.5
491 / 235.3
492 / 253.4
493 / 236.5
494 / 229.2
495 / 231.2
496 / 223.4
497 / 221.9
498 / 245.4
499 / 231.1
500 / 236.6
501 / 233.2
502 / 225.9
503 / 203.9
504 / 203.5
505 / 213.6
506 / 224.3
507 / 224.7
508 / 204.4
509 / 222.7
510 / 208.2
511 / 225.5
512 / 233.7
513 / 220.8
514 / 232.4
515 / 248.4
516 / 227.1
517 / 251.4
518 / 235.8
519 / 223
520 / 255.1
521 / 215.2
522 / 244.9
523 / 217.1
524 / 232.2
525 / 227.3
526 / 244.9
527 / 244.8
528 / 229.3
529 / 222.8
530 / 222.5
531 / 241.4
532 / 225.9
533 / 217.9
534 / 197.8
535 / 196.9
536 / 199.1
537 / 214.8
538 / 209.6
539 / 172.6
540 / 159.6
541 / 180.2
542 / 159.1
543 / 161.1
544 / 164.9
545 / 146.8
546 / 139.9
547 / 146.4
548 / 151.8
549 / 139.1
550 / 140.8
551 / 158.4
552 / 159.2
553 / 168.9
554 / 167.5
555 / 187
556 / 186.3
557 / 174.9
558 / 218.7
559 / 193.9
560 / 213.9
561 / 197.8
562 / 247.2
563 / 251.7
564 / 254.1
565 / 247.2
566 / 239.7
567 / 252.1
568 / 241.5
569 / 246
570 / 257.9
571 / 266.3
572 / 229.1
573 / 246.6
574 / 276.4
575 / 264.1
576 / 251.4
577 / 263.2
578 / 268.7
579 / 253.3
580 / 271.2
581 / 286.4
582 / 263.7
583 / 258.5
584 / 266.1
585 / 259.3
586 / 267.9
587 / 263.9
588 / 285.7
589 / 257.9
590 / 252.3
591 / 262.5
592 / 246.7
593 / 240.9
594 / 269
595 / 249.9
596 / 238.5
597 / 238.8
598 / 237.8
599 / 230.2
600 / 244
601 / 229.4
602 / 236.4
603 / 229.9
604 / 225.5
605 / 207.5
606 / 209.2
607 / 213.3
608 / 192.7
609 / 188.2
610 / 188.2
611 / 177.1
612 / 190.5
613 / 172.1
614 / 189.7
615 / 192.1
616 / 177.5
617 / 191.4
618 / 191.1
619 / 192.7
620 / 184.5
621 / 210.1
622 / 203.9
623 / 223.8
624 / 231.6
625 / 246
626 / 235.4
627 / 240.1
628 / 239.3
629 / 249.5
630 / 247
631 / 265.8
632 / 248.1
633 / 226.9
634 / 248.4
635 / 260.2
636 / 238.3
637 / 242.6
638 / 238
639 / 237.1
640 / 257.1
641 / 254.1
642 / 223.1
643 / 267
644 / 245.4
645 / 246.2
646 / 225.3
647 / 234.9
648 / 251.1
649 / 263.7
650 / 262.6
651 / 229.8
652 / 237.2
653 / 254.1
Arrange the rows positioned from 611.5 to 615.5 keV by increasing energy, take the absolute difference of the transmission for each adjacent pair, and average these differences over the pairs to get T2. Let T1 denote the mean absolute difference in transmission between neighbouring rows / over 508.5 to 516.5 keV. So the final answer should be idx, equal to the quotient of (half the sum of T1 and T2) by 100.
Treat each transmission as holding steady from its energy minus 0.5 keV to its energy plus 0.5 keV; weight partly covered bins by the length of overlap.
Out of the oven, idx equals 0.137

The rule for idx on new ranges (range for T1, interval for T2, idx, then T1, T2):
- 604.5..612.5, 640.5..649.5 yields 0.137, 8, 19.6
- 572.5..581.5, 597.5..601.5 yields 0.135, 15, 12.0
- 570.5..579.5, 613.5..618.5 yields 0.128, 18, 7.8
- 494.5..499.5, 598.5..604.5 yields 0.105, 12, 9.3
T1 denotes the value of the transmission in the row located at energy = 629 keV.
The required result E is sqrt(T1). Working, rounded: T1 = 249.5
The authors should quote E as 15.8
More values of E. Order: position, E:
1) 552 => 12.6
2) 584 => 16.3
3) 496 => 14.9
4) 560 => 14.6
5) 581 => 16.9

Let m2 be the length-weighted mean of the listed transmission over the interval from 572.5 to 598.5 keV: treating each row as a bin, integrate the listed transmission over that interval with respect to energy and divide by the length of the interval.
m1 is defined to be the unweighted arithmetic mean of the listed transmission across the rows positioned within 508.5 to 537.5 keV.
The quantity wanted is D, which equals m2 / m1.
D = 1.14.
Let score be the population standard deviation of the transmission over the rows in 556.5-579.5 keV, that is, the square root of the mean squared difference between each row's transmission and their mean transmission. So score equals 25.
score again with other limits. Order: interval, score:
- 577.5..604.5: 17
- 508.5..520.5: 13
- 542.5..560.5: 23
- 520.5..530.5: 11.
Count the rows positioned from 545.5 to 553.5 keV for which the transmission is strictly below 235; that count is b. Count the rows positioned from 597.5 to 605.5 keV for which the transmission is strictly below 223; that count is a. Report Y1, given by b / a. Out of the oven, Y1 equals 8.0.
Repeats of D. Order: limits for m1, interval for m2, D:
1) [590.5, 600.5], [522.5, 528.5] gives 0.95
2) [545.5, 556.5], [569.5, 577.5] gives 1.62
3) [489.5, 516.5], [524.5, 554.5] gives 0.82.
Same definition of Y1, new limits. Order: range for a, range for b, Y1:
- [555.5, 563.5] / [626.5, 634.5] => 0.2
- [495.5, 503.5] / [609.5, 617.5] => 4.0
